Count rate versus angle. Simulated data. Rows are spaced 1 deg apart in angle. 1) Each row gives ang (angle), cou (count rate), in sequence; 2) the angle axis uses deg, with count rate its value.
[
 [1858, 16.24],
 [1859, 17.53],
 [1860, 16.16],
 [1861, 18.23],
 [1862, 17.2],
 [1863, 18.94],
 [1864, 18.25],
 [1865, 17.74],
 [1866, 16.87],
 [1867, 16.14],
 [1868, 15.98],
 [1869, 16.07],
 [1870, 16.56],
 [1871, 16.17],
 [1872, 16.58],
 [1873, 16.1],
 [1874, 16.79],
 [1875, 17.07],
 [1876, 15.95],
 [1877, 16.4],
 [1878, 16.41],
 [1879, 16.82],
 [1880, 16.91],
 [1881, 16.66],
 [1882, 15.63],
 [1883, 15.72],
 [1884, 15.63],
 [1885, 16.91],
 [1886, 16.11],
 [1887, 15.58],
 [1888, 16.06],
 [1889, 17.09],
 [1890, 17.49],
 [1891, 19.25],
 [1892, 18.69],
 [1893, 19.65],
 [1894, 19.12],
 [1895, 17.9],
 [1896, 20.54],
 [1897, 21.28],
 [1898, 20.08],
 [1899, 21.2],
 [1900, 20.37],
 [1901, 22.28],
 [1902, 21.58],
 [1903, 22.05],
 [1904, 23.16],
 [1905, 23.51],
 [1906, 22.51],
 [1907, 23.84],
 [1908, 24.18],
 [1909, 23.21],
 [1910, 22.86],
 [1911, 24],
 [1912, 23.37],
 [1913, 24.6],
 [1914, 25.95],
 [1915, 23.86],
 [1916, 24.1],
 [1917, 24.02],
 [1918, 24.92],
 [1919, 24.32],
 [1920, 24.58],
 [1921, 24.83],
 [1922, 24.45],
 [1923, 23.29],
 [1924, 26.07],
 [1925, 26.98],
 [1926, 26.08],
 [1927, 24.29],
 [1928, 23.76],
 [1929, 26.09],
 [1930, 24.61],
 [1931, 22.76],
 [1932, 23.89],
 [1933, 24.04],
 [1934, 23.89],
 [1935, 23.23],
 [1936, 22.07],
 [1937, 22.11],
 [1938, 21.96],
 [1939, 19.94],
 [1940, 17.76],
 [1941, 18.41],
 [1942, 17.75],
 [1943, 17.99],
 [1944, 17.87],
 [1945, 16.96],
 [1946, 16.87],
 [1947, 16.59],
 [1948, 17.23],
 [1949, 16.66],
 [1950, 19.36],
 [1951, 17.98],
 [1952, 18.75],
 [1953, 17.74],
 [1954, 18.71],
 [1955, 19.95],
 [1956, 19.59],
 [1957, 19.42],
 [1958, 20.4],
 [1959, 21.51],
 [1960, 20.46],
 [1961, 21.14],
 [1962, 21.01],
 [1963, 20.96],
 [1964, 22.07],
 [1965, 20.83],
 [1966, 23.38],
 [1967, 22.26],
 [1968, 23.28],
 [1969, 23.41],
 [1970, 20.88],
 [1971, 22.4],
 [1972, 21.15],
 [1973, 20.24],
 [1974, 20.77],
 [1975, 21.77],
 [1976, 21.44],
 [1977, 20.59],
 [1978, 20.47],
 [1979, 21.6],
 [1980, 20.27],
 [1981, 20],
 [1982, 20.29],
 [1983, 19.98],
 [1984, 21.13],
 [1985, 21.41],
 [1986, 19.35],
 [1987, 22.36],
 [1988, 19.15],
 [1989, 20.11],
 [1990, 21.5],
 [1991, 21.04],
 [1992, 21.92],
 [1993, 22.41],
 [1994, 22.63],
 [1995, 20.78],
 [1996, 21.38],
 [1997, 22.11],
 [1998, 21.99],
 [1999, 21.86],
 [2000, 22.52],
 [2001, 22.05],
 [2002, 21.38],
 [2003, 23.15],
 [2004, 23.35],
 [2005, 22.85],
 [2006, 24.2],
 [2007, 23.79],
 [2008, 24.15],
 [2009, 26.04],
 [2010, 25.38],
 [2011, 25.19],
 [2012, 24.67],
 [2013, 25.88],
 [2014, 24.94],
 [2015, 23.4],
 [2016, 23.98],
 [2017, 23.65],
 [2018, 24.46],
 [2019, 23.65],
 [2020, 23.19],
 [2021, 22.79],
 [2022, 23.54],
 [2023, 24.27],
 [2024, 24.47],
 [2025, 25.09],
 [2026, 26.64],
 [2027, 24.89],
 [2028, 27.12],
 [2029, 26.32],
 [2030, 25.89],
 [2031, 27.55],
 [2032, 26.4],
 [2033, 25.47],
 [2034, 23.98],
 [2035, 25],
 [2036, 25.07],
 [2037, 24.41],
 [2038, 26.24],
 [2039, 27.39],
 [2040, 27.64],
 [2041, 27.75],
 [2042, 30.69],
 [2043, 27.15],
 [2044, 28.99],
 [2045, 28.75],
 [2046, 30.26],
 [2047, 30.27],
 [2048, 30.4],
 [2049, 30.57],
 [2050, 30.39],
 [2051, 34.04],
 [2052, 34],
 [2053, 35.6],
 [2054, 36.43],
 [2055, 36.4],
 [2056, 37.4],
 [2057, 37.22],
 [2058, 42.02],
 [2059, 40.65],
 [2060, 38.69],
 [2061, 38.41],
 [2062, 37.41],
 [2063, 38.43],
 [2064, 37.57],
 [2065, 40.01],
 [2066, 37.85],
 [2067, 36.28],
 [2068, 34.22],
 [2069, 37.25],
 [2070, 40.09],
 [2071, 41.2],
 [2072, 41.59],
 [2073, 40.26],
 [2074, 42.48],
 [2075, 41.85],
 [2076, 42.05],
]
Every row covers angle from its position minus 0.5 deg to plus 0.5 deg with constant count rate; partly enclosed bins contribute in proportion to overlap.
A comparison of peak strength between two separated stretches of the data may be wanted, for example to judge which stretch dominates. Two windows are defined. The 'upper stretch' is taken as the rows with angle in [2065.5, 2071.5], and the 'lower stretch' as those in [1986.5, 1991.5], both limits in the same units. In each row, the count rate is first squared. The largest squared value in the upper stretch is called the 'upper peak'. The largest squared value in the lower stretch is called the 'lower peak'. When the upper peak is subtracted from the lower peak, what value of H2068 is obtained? -1197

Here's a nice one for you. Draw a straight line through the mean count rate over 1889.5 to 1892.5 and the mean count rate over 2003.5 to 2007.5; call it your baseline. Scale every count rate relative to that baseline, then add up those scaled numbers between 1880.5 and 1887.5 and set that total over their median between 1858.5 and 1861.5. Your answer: 6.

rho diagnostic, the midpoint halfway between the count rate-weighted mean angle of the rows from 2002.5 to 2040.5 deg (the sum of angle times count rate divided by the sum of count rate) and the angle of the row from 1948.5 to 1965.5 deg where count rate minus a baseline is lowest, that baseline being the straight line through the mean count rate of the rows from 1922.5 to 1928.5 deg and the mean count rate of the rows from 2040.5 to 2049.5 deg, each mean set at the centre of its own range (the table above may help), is 1985.4 deg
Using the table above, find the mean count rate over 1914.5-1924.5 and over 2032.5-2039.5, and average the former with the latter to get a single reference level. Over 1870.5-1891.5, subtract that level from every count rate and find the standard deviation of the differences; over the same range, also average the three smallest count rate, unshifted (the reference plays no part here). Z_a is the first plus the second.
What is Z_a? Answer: 16.4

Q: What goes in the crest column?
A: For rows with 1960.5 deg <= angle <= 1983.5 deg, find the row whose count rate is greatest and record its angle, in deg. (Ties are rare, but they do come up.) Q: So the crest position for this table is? 1969 deg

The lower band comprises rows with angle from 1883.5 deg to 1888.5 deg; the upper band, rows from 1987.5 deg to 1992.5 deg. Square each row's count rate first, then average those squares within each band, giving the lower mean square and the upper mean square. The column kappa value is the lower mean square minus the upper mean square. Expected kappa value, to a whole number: -173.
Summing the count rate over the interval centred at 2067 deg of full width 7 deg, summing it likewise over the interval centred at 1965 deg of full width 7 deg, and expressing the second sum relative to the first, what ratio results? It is 0.58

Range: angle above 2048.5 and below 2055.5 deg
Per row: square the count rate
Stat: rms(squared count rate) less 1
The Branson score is 1166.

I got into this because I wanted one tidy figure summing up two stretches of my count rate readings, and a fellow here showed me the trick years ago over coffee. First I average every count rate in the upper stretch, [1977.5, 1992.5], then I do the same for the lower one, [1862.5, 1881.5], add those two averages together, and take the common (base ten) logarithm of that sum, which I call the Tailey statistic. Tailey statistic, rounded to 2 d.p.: 1.57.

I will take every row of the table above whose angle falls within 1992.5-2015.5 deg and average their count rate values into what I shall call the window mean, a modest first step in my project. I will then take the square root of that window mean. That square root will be 4.8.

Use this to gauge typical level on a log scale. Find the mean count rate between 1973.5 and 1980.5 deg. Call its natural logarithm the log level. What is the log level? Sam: 3.04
